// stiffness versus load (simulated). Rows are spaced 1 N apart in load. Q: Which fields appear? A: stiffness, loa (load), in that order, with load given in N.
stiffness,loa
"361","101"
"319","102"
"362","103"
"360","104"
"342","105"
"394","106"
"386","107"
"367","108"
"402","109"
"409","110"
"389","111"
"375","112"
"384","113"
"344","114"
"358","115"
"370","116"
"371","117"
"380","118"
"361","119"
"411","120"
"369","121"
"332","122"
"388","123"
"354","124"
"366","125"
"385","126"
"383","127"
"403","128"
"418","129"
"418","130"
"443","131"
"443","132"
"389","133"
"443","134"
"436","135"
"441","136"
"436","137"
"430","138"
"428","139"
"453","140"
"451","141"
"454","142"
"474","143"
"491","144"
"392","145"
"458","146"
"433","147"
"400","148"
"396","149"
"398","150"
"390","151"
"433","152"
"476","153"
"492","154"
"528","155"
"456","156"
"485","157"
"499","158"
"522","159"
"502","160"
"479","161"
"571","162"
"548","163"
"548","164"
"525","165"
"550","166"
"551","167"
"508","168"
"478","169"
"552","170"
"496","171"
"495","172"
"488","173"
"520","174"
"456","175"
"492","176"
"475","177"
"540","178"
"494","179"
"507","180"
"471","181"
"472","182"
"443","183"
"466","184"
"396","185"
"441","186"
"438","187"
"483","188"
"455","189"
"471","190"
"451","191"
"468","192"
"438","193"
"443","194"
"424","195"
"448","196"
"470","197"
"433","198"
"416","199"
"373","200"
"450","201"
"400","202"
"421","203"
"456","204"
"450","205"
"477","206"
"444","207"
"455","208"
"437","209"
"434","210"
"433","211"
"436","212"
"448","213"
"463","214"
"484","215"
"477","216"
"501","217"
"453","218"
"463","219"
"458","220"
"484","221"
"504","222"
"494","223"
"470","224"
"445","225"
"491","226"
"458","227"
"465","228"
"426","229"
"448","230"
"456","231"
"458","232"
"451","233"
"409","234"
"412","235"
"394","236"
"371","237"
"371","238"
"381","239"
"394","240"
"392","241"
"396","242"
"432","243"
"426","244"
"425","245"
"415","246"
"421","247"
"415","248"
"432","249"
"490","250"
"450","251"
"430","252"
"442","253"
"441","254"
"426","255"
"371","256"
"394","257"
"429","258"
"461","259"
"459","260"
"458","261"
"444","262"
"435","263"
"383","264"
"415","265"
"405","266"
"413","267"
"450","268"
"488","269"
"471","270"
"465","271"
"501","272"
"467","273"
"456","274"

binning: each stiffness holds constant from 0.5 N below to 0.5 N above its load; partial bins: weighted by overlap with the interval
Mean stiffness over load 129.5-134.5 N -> 427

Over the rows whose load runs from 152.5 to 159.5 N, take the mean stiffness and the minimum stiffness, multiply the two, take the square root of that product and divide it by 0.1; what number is 4746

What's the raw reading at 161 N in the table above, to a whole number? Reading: 479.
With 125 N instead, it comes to 366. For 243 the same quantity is 432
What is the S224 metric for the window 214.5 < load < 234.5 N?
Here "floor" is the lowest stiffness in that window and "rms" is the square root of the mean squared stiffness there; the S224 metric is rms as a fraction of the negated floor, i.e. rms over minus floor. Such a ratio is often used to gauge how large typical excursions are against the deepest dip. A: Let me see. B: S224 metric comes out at -1.14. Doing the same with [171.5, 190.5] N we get -1.20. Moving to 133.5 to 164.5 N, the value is -1.19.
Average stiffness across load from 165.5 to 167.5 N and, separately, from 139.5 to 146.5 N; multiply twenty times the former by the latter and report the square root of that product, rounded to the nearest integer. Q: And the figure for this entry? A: 2234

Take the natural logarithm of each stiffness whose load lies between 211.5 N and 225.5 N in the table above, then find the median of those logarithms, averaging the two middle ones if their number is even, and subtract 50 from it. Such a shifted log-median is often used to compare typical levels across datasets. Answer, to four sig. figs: -43.85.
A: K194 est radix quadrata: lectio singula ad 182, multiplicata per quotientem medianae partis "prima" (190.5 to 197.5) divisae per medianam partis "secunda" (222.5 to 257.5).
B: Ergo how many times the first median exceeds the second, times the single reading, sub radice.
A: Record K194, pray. 22.3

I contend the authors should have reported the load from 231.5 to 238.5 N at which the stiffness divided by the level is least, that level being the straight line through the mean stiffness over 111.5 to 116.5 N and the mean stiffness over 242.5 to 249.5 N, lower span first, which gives 238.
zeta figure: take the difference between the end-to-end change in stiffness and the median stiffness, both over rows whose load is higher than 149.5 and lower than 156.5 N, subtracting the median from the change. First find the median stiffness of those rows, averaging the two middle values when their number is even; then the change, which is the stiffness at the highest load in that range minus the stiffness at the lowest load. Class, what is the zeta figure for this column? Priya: -398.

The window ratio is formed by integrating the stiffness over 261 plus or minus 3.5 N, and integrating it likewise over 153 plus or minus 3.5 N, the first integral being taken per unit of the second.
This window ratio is 0.97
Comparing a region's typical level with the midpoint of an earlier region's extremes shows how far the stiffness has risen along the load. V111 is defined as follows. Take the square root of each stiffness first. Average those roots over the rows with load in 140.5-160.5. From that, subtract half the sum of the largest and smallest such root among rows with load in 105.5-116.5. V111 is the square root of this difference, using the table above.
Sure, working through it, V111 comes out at 1.40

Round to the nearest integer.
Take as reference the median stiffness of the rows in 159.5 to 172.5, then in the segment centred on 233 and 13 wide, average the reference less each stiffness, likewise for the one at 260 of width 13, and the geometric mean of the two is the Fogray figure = 101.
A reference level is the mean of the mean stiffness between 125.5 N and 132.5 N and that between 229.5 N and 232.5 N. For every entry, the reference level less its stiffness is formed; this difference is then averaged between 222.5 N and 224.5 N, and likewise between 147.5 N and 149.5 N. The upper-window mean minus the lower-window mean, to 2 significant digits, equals -84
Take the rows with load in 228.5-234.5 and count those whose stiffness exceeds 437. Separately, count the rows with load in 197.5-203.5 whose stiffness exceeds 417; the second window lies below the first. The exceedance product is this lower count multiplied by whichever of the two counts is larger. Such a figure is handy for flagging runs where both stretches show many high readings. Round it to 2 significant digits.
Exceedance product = 12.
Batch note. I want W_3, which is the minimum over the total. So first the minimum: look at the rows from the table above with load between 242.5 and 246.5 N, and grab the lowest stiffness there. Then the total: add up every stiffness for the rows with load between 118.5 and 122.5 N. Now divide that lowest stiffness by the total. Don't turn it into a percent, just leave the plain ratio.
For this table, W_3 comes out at 0.28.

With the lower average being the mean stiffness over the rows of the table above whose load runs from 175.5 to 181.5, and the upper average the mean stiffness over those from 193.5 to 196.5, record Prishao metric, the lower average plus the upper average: 935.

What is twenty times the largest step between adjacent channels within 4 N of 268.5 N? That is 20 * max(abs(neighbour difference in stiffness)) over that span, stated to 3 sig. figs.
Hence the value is 760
